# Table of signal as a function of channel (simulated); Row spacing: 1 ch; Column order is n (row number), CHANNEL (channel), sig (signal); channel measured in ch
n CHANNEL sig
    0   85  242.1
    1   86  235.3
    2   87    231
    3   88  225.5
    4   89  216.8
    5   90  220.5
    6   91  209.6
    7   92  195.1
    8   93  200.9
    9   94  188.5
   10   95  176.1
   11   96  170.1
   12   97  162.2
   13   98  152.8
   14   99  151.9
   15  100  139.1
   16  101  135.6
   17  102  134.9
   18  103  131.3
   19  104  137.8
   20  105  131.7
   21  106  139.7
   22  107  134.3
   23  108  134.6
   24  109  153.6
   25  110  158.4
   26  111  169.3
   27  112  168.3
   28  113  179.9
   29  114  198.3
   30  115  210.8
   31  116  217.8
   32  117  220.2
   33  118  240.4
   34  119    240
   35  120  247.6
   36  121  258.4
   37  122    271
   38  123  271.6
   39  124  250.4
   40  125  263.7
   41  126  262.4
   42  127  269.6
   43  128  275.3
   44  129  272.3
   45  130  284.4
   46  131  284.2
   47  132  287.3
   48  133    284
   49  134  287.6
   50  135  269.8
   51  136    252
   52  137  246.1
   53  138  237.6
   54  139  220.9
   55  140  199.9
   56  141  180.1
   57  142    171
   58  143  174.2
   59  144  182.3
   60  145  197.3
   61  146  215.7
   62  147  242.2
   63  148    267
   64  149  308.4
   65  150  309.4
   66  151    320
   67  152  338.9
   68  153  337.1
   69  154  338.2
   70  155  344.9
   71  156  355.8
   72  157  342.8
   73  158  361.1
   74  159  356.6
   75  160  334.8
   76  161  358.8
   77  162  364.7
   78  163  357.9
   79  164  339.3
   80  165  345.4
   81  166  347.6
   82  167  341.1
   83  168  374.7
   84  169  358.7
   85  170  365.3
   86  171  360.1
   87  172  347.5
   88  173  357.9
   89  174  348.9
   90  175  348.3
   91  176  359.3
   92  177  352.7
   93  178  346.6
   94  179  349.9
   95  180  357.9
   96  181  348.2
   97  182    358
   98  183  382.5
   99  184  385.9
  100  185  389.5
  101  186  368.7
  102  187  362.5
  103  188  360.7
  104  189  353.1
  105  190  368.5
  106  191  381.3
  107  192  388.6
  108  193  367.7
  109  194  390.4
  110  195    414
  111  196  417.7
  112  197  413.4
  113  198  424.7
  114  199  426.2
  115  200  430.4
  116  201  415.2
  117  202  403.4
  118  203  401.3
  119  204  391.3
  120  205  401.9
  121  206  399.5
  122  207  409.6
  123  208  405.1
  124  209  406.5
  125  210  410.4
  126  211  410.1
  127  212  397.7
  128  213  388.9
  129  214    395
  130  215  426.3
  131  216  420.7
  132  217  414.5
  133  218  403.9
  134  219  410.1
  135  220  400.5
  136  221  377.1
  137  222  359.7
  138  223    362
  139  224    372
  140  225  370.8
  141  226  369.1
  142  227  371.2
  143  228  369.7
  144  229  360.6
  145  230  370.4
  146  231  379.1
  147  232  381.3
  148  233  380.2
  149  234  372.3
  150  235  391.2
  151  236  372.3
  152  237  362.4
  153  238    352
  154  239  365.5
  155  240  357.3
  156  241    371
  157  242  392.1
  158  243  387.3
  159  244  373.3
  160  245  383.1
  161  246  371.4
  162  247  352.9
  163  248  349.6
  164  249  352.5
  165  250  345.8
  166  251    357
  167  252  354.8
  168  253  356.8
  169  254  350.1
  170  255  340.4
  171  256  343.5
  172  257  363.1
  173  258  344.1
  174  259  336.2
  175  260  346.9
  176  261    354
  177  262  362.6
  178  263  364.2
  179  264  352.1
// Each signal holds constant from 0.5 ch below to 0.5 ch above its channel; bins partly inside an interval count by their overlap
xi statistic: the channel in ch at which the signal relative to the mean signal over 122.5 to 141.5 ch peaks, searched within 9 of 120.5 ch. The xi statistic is 128 ch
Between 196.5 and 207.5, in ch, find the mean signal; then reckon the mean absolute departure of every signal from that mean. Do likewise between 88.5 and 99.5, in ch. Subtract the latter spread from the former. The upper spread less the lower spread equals -11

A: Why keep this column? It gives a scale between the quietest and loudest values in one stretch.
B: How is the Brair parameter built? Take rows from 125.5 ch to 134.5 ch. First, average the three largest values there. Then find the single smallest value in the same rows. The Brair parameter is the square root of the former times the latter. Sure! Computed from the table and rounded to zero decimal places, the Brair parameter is 274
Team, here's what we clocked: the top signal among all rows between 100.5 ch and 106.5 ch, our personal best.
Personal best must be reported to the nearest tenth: 139.7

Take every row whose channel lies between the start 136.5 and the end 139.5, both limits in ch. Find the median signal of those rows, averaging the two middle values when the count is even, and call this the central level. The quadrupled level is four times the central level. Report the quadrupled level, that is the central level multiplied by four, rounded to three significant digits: 950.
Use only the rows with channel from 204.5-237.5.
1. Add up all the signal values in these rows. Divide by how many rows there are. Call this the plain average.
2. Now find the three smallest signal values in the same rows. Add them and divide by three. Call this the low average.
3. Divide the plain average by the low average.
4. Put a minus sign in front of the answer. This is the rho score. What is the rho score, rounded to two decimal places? -1.08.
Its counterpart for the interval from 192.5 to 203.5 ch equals -1.06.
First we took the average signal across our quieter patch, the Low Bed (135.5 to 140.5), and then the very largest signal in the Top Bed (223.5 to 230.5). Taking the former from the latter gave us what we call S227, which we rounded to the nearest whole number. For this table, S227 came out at 141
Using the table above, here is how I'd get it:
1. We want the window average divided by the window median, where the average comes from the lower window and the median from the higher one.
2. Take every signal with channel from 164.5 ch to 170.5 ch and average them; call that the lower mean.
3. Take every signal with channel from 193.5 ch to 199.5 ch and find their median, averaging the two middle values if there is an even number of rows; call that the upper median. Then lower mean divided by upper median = 0.85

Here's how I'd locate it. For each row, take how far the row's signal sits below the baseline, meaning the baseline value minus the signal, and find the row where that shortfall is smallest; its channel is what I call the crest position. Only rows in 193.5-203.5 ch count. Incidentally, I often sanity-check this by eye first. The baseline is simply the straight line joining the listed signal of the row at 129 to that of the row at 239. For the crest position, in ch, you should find 200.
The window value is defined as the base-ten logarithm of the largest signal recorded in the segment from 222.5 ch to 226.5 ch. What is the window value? 2.57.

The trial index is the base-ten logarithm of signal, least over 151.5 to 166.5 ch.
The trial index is 2.525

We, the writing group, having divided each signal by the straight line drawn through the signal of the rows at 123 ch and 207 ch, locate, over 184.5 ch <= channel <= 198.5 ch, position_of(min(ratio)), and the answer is 189 ch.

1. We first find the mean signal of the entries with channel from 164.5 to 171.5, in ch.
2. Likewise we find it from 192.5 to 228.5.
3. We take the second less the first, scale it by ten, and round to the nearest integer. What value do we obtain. 424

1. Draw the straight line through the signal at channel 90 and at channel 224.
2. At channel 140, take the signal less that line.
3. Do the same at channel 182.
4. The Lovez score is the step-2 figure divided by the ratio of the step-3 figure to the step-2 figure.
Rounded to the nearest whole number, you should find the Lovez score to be 178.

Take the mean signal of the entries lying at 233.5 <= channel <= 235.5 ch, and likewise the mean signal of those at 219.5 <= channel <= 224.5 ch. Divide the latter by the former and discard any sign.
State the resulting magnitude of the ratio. 1.0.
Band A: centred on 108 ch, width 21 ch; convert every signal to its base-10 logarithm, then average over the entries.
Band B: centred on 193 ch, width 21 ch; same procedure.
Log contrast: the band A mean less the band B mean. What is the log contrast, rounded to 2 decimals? -0.39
